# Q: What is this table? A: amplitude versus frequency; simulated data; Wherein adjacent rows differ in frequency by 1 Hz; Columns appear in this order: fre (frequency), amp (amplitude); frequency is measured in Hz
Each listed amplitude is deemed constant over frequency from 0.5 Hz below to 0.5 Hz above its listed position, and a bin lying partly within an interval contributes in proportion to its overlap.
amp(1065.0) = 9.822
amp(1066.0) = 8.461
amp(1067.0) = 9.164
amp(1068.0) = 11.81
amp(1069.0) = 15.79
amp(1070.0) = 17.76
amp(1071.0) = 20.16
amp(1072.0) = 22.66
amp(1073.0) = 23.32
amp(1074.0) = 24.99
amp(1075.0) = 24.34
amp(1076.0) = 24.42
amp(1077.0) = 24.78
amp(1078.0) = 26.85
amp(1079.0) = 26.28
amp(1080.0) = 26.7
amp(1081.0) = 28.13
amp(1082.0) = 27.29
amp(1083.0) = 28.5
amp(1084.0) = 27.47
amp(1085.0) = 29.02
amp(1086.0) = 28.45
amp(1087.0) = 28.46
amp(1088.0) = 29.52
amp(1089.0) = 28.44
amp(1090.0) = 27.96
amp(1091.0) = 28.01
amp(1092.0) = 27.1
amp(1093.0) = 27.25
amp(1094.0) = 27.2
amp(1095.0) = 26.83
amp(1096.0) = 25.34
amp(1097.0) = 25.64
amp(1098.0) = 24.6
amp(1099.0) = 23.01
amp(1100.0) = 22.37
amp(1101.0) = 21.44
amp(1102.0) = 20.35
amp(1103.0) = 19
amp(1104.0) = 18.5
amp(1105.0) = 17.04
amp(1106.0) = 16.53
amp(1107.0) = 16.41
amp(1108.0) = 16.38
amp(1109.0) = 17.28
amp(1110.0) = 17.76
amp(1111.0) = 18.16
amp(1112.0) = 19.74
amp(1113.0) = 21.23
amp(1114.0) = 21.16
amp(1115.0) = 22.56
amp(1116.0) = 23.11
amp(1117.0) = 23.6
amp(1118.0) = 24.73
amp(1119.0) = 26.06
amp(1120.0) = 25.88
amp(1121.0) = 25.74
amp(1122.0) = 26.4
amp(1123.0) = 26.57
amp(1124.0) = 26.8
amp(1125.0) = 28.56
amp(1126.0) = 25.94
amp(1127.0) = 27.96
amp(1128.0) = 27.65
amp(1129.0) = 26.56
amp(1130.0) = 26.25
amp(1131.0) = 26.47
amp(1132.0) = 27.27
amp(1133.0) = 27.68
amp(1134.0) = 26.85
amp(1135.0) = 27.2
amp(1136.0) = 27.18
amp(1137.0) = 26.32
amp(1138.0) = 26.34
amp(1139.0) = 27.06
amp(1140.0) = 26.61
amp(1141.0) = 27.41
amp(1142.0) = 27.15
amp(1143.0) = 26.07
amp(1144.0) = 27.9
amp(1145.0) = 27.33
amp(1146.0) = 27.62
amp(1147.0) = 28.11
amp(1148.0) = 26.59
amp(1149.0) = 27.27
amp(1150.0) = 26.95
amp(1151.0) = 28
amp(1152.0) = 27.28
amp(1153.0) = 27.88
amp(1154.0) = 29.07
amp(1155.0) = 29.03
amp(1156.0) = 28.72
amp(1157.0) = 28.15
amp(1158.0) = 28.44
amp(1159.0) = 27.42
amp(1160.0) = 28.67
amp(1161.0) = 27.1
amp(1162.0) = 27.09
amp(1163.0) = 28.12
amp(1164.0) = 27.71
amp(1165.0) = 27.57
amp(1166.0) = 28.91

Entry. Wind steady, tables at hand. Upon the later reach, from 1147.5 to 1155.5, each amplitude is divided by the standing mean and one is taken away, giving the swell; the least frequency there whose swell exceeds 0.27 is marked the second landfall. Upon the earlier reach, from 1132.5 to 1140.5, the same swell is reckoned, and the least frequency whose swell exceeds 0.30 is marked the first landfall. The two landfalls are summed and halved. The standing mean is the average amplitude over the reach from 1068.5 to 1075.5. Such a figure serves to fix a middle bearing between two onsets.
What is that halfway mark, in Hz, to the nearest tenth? 1141.0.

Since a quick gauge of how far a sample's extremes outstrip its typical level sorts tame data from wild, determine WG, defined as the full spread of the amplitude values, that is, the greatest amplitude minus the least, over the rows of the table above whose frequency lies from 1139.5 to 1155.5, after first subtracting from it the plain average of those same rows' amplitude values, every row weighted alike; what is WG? -25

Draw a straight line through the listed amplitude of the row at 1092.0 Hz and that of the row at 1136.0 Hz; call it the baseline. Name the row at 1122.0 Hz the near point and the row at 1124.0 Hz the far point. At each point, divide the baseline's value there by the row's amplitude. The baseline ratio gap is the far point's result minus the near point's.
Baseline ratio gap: 0.0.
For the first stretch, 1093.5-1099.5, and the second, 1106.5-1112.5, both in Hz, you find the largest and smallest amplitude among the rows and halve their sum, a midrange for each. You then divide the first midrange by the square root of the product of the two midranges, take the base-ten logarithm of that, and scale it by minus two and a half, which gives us -0.18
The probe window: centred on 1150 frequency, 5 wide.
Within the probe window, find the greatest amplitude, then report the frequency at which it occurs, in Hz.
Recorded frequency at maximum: 1151.0 Hz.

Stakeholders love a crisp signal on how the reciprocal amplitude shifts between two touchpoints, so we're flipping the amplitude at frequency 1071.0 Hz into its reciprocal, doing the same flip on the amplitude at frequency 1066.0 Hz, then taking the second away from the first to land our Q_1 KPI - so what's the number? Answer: -0.069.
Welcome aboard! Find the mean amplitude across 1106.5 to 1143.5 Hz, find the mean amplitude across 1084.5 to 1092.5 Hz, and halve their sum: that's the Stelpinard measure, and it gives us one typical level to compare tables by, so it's 26.5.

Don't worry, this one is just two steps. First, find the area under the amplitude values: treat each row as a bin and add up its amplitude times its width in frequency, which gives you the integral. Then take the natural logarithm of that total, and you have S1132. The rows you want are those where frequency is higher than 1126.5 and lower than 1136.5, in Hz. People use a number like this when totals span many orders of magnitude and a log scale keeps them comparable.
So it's 5.60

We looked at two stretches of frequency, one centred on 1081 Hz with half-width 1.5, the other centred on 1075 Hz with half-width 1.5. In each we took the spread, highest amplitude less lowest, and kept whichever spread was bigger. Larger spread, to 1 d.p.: 1.4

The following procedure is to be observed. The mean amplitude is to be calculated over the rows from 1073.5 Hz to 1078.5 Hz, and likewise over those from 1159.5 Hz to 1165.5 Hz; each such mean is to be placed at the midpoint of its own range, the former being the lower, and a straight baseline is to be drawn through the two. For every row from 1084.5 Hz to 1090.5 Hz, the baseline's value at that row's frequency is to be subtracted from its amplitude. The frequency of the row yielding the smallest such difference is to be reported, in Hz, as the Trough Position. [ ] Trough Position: 1090.0 Hz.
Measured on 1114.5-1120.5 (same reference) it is 1115.0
